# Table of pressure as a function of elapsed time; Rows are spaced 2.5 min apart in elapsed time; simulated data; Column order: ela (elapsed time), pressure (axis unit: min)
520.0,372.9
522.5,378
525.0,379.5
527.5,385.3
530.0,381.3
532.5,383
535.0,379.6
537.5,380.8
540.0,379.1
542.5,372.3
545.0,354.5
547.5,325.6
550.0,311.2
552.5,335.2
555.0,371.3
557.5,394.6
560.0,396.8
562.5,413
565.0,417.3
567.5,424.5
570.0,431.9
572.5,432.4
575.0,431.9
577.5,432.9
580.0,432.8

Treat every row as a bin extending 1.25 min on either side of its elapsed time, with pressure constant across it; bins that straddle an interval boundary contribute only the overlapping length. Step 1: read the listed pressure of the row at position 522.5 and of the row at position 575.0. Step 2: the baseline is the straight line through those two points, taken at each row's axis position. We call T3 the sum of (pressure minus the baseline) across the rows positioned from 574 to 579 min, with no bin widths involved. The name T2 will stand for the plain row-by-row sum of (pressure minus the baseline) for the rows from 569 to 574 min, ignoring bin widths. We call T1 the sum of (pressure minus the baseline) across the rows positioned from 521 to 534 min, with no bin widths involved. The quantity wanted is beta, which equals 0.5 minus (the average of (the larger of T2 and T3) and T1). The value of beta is 1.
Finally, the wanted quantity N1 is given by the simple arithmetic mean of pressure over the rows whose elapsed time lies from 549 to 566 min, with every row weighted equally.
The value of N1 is 377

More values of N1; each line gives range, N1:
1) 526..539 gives 382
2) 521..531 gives 381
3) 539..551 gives 349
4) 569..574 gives 432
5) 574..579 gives 432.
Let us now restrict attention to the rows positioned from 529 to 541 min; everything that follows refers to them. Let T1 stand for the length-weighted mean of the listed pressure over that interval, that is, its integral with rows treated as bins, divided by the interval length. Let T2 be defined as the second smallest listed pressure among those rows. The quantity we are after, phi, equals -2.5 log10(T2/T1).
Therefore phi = 0.003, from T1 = 381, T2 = 379.6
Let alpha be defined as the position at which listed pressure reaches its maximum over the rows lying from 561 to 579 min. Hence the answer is 577.5 min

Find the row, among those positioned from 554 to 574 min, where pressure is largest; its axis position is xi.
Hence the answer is 572.5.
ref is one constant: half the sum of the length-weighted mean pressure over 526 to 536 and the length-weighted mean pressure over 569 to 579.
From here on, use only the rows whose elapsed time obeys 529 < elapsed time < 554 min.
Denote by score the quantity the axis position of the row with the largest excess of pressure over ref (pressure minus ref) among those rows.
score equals 532.5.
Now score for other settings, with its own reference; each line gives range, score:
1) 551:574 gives 572.5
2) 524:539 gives 527.5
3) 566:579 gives 577.5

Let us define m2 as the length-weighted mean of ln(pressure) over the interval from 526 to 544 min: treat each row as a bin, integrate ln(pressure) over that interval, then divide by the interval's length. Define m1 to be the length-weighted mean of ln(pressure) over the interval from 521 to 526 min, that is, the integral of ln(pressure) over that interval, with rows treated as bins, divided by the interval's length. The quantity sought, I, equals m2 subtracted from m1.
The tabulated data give 0.00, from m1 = 5.94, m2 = 5.94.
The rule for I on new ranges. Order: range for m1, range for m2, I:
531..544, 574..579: -0.13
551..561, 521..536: -0.03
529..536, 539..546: 0.03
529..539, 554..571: -0.07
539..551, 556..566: -0.15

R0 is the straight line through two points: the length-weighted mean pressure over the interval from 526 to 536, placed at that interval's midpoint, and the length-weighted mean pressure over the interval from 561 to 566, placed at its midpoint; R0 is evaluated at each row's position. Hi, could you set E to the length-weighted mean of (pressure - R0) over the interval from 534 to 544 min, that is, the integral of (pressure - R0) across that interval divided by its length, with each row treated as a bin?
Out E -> -13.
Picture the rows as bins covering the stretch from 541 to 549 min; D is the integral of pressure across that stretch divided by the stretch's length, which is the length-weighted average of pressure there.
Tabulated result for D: 350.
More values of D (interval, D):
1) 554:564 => 395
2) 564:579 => 429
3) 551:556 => 350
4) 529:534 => 382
